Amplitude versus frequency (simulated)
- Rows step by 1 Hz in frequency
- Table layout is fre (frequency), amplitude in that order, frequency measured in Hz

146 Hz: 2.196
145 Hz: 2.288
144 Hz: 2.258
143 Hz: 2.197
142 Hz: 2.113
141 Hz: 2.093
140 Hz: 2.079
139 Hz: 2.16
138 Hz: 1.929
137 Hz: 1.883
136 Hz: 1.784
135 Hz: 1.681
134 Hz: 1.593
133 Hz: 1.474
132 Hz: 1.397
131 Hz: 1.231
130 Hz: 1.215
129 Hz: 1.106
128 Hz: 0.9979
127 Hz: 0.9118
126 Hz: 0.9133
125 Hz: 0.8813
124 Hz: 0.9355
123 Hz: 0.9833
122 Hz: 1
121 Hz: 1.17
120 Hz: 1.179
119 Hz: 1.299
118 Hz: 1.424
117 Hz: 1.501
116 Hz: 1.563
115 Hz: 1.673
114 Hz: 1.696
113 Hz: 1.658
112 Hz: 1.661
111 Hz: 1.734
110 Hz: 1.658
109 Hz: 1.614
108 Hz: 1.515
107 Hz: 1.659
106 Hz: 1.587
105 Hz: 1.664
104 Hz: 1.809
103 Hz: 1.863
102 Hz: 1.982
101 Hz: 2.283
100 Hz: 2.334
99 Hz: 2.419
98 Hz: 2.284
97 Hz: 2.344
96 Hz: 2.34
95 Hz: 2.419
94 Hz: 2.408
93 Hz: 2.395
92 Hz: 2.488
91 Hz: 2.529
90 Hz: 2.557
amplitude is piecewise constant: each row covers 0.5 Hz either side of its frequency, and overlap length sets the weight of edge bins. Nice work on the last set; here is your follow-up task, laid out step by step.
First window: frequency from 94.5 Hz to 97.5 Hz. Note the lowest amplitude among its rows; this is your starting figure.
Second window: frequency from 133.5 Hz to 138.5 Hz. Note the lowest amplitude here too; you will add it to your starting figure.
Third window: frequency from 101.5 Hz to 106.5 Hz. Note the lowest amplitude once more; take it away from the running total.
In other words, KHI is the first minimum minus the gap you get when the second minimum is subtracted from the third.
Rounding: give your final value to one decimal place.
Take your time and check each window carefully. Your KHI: 2.3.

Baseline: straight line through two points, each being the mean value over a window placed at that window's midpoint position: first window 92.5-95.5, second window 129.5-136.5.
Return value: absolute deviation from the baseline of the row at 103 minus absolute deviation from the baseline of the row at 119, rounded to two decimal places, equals -0.18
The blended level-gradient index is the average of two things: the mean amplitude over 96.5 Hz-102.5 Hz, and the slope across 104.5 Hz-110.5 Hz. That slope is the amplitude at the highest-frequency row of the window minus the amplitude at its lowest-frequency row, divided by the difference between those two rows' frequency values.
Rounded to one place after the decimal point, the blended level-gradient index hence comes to 1.1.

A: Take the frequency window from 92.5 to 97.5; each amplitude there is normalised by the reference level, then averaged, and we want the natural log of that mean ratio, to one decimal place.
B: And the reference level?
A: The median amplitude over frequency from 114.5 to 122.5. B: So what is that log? 0.6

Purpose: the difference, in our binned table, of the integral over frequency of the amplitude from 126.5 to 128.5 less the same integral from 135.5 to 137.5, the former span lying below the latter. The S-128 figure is -1.76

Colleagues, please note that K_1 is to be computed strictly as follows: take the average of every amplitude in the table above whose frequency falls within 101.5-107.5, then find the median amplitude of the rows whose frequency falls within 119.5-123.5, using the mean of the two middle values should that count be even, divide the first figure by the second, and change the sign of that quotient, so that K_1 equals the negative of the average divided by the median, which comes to -1.62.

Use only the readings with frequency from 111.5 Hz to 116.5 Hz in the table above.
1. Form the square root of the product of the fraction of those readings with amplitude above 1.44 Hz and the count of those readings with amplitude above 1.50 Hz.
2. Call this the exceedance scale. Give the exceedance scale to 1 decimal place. 2.2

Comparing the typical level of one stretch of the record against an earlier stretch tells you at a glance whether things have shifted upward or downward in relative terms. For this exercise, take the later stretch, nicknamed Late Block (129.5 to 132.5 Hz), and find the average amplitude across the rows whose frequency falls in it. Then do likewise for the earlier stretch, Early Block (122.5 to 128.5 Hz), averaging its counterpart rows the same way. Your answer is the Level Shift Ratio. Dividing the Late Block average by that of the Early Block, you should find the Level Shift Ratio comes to 1.37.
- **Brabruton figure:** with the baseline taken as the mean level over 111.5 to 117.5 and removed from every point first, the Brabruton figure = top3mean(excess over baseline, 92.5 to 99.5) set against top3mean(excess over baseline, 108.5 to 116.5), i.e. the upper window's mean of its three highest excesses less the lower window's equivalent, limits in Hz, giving -0.7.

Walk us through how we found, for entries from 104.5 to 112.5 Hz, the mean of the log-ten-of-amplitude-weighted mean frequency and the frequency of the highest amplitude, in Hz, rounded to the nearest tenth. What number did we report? 109.8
